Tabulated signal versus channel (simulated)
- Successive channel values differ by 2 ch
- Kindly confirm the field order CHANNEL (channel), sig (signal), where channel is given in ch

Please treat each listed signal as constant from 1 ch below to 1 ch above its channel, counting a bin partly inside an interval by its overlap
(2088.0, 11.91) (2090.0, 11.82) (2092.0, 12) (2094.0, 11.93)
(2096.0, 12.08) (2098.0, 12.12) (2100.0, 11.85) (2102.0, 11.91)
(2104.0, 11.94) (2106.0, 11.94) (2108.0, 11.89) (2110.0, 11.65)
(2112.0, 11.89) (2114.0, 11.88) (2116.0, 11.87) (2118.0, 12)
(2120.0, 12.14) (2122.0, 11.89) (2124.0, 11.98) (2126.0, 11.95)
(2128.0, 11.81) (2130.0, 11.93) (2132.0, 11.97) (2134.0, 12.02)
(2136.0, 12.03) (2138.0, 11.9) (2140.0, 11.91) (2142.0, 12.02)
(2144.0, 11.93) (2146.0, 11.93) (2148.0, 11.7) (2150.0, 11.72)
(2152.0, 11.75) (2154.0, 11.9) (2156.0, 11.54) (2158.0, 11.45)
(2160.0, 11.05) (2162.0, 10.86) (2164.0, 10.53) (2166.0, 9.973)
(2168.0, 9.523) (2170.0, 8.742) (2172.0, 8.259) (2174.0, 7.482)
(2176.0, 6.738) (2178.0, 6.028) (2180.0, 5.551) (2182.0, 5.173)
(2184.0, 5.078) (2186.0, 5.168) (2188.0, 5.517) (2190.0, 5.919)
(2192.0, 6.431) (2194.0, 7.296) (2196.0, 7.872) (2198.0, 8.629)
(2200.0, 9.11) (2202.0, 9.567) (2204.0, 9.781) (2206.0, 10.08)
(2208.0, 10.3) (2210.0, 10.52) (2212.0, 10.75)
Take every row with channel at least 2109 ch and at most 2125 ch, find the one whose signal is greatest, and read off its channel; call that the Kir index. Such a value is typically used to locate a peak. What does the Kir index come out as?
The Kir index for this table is 2120.0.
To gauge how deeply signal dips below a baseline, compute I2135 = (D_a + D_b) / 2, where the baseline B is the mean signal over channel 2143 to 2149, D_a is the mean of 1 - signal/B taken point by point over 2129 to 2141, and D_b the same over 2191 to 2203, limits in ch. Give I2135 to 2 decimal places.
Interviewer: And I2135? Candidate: 0.15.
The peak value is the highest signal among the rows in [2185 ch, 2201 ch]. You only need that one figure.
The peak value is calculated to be 9.11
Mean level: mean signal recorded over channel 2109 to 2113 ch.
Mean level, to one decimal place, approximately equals 11.8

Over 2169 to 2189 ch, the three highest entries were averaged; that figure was 8.16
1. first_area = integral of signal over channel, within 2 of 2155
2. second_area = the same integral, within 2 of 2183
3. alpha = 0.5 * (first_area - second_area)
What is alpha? 13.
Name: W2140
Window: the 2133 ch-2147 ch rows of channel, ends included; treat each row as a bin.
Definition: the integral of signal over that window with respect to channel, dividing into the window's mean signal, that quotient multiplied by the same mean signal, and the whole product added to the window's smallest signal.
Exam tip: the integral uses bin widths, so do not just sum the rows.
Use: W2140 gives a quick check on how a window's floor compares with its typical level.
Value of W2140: 12.8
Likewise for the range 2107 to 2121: 12.5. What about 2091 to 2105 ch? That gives 12.7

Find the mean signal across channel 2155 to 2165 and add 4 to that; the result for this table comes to 15.1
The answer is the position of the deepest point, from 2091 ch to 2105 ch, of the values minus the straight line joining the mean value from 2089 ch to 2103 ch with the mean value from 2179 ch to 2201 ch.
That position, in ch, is 2092.0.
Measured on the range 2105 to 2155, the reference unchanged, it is 2110.0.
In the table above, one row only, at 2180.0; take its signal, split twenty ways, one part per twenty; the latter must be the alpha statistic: 0.28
